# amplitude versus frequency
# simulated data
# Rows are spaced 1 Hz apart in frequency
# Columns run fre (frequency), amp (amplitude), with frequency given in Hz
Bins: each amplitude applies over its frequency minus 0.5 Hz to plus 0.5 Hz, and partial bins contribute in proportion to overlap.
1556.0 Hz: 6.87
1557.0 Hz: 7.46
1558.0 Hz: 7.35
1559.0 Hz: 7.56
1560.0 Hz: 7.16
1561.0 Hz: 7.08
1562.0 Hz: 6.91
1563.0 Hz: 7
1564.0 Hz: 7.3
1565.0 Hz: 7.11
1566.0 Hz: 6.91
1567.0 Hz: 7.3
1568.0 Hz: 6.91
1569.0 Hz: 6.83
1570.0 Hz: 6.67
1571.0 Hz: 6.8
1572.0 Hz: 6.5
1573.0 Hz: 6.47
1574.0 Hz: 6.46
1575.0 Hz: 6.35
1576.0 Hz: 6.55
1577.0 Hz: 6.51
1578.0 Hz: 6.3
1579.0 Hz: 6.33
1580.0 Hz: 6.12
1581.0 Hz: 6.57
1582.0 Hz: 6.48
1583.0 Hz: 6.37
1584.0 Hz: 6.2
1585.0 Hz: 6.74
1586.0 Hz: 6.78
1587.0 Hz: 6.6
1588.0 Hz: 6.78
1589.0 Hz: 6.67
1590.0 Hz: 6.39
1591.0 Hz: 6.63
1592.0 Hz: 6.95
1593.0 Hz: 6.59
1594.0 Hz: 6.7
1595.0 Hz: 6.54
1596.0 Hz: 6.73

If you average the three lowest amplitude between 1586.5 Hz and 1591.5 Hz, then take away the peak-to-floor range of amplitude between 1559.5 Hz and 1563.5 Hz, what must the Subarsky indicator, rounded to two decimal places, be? 6.29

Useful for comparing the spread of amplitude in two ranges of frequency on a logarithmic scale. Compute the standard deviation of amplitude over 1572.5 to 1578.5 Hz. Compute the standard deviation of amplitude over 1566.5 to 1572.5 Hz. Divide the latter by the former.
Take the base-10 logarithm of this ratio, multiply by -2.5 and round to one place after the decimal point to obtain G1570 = -1.1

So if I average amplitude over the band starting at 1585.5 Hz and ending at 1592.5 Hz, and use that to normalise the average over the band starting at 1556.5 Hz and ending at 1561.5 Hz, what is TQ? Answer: 1.10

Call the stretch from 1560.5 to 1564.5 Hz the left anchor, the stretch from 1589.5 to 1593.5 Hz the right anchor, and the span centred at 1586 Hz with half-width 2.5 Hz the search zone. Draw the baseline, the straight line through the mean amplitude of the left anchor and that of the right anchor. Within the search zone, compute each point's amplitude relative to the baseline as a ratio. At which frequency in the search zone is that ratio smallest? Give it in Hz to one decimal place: 1584.0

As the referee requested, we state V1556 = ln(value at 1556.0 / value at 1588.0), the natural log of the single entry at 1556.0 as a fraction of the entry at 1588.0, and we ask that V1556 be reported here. 0.01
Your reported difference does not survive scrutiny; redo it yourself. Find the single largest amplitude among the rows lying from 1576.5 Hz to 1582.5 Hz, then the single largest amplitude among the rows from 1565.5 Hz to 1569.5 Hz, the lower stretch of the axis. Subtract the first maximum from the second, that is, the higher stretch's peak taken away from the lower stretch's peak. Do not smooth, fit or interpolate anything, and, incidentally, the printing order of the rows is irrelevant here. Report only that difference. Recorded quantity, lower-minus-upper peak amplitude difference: 0.7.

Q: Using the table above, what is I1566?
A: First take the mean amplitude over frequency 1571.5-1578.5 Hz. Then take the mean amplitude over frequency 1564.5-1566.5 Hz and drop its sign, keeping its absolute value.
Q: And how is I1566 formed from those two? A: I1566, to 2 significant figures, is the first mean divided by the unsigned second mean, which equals 0.92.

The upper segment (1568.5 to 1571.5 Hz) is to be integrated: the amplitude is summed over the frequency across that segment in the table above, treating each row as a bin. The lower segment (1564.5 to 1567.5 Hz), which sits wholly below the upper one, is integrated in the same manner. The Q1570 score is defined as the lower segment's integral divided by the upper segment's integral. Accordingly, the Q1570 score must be 1.05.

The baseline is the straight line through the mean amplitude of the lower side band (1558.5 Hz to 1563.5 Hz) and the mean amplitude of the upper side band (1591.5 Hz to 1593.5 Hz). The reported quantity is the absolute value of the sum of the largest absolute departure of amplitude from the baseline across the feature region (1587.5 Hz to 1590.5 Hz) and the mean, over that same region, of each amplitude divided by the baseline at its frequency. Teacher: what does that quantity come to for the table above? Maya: 1.38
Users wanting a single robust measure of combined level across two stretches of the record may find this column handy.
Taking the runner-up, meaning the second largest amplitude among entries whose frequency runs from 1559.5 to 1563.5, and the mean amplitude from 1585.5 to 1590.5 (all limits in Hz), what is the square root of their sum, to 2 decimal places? 3.70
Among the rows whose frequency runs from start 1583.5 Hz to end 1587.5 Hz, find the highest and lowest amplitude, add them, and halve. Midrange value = 6.49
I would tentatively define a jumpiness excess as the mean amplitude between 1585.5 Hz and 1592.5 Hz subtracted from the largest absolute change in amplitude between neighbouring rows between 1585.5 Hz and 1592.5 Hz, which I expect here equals -6.37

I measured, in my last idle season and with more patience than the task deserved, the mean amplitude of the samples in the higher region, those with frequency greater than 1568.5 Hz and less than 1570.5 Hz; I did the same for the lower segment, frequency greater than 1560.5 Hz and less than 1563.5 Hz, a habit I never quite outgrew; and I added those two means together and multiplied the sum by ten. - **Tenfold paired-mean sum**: 137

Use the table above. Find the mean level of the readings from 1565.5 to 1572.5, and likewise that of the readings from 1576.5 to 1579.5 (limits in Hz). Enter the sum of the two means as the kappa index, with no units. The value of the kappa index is 13.2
